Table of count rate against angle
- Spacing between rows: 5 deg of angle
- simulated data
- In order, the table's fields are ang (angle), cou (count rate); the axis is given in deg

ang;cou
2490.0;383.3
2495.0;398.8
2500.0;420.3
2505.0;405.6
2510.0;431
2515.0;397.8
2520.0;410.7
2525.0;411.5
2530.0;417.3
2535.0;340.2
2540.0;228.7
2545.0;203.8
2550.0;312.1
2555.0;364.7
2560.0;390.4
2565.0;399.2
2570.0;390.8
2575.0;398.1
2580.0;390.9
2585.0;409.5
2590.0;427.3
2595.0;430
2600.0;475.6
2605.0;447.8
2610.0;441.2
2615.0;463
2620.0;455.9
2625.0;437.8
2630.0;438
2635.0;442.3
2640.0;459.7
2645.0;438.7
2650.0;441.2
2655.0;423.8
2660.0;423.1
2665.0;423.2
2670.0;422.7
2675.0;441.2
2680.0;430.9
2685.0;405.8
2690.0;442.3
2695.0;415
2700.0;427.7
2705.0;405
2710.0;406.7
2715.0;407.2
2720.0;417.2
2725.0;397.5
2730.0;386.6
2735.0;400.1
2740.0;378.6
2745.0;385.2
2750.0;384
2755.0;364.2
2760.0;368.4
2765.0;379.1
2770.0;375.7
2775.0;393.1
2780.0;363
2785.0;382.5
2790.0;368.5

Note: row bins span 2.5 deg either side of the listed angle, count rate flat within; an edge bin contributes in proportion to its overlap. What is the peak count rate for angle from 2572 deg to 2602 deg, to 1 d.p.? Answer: 475.6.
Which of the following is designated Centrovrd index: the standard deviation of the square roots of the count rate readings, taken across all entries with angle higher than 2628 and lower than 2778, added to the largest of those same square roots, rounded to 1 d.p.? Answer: 22.1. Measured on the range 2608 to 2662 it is 21.8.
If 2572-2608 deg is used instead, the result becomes 22.5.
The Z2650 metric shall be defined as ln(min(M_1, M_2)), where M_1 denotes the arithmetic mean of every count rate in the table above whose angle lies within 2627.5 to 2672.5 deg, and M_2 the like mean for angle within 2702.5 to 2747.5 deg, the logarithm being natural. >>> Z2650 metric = 5.99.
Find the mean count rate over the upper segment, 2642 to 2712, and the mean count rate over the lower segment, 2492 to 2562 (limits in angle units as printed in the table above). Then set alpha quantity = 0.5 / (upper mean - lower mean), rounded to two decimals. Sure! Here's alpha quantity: 0.01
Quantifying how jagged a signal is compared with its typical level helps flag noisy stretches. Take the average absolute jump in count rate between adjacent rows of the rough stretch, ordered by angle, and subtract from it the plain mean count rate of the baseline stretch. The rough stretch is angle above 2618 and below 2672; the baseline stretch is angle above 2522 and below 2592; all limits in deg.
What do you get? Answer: -355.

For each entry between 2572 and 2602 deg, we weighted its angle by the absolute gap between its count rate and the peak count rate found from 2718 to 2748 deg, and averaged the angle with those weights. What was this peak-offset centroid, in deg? 2590.4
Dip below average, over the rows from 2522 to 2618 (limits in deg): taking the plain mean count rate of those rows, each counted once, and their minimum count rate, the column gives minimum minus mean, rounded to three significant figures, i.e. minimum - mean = -183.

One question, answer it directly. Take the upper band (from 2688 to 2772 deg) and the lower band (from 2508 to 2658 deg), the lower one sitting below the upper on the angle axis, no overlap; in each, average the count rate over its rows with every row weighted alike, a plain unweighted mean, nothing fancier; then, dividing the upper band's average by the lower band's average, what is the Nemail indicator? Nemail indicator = 0.98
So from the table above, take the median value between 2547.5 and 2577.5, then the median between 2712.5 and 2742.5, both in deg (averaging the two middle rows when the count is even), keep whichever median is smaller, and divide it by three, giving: 130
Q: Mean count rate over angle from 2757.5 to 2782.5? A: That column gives 376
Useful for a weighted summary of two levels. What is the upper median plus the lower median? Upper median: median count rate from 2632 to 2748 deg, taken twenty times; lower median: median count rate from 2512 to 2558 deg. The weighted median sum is 8819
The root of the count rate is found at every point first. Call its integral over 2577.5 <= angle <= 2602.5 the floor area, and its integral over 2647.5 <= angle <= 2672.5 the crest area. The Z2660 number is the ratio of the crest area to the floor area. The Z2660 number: 1.00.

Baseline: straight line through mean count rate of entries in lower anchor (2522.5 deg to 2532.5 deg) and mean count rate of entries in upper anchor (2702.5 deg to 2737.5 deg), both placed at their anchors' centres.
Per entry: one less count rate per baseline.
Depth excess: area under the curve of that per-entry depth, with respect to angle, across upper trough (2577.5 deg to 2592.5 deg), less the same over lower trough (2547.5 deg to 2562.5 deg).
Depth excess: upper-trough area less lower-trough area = -2.0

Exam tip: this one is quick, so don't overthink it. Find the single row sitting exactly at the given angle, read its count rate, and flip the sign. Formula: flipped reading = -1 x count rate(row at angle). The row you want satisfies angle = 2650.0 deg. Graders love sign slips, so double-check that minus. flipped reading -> -441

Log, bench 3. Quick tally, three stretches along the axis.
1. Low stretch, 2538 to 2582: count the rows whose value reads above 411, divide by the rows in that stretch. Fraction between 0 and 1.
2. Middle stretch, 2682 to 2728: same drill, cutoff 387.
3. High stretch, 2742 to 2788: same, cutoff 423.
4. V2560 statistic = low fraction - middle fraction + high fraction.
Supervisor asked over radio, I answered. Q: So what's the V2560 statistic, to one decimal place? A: -1.0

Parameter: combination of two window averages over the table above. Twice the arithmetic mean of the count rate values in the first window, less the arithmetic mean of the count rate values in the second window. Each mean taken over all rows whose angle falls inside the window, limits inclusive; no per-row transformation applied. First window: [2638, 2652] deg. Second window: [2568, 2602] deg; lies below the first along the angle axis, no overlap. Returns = 476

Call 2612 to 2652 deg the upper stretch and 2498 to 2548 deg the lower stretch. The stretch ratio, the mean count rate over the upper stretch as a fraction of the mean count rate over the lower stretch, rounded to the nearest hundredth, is 1.22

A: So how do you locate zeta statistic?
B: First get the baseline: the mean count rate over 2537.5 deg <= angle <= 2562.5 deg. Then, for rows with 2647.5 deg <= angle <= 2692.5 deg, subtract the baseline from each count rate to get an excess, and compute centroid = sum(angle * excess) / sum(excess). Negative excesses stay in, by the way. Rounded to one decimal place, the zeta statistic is 2669.9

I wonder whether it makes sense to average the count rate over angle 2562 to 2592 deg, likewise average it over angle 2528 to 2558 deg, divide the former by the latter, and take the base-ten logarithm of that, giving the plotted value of 0.11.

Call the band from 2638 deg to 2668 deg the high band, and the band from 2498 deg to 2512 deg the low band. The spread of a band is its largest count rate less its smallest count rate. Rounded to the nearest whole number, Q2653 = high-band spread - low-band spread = 11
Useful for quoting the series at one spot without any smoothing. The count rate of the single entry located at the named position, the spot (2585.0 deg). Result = 409.5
